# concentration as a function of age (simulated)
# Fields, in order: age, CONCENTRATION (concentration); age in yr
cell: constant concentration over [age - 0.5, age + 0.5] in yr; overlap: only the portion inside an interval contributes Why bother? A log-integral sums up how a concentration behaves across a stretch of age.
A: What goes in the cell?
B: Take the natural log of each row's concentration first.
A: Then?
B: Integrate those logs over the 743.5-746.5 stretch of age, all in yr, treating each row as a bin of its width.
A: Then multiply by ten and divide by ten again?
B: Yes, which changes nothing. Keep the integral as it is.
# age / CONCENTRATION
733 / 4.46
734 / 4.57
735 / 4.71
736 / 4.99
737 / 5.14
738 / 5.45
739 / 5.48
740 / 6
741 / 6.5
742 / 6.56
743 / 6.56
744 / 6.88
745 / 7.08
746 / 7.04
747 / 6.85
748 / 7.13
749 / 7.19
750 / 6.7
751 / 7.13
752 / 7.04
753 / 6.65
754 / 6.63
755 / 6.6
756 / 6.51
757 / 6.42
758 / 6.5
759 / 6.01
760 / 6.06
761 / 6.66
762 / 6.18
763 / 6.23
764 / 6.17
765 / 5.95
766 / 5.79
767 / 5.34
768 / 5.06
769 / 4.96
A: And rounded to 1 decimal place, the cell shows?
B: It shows 5.8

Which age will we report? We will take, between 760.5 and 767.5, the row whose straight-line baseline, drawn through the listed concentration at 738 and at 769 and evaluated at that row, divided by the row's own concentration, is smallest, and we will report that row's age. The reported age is 761 yr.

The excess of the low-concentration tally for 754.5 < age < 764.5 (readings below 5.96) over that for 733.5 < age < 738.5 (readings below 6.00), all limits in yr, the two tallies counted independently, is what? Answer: -5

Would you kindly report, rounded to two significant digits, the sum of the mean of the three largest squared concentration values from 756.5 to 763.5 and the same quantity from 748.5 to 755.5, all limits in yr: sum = 93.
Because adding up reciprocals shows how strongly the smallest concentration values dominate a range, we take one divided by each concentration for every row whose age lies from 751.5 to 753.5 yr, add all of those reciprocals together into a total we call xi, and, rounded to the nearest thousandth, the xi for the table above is 0.292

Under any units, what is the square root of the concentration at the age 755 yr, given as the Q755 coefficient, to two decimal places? 2.57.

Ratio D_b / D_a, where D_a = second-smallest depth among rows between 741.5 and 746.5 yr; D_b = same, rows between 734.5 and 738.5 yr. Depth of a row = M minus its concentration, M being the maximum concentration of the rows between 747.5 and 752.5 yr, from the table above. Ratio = 13.7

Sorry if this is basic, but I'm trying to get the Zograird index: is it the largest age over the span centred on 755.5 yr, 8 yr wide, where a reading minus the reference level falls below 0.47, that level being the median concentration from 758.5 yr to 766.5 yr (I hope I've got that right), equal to 759 yr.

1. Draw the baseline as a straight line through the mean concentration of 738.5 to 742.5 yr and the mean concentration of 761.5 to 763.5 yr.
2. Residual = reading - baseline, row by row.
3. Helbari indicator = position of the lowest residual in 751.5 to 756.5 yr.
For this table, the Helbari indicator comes 756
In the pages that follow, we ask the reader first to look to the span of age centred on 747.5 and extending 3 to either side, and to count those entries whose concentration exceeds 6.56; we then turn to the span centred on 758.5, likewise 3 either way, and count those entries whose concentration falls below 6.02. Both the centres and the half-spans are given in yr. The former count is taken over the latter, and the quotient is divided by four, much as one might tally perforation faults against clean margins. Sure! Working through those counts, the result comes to 1.5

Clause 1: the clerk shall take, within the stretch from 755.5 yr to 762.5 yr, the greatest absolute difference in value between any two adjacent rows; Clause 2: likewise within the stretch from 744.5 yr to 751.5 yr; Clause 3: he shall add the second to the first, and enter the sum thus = 1.09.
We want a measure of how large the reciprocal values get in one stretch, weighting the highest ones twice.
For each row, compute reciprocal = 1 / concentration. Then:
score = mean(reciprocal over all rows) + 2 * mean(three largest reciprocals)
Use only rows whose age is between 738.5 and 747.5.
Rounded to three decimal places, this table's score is 0.489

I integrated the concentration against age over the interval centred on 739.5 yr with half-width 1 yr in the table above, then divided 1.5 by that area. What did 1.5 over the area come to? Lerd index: 0.131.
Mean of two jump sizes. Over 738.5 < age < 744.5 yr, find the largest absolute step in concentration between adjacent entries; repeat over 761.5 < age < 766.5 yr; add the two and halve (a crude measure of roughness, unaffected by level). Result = 0.37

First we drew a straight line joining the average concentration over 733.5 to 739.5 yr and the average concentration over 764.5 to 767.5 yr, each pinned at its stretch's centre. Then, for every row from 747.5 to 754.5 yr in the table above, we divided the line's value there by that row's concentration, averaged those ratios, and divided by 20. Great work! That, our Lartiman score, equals 0.0388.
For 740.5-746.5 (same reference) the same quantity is 0.0385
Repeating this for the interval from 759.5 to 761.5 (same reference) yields 0.0439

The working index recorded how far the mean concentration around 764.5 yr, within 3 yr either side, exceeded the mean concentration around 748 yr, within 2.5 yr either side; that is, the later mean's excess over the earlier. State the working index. -1.0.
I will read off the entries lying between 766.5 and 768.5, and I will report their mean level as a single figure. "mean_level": 5.2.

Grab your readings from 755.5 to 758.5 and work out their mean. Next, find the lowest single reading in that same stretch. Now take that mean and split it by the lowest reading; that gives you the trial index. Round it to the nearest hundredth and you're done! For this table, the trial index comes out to 1.01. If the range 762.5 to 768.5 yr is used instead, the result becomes 1.14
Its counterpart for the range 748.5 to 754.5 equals 1.04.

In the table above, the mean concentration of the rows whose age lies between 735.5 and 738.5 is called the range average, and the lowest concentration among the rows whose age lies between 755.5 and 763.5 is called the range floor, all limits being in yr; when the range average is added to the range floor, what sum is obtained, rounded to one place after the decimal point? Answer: 11.2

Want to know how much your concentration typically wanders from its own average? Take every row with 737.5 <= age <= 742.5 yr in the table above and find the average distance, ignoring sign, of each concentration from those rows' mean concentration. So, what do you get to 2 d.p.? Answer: 0.43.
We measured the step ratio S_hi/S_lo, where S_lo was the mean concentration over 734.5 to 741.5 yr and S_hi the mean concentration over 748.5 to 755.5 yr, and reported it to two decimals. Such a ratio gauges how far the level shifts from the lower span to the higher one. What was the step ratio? 1.25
